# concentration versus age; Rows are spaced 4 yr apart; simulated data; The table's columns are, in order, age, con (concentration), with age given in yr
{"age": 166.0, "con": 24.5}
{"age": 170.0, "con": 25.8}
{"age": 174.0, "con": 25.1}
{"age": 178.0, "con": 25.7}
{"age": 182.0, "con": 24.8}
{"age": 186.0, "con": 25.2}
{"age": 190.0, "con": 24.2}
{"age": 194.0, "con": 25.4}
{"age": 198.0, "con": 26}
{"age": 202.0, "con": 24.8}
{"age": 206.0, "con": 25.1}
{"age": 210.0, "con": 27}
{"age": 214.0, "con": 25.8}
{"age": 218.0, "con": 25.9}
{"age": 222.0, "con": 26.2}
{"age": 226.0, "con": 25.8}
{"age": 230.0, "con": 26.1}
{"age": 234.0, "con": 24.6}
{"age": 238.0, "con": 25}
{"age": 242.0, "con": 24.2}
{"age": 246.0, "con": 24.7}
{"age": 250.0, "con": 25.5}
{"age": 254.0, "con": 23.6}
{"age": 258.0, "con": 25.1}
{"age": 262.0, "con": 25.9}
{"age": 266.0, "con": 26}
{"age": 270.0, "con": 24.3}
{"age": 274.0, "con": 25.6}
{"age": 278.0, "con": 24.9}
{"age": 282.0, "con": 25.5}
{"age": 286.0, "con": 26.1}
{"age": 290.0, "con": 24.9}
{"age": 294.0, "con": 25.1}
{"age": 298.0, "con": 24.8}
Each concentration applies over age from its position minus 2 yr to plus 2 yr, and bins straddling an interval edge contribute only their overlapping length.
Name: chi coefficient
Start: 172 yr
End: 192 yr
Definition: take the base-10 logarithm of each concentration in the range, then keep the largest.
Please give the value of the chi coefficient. 1.41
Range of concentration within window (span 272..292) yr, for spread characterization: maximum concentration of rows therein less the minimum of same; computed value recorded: 1.20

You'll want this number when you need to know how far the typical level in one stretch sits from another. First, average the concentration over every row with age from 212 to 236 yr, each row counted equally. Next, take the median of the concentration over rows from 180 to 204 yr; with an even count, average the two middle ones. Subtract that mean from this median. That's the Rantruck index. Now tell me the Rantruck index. -0.73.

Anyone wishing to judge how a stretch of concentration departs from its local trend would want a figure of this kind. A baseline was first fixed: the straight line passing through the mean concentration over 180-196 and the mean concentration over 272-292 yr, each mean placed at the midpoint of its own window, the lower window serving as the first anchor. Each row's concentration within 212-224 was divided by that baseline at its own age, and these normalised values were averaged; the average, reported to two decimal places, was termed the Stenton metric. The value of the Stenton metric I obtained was 1.04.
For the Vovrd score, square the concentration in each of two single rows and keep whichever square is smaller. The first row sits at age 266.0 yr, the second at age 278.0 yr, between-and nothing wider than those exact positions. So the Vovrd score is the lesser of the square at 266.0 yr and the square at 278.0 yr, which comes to 620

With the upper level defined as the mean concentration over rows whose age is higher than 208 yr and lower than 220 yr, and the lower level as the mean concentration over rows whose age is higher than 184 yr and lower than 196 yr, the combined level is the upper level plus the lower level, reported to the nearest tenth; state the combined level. 51.2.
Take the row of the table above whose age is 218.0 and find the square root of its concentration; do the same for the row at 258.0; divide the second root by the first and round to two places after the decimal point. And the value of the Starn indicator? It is 0.98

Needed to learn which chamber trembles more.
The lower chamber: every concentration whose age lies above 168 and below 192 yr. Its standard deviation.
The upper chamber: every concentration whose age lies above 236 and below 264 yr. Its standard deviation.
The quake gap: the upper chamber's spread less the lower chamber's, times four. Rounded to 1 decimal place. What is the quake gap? 0.7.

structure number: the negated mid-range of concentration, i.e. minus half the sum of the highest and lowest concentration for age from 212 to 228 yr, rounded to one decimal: -26.0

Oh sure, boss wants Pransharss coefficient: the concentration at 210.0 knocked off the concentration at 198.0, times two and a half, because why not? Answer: -2.5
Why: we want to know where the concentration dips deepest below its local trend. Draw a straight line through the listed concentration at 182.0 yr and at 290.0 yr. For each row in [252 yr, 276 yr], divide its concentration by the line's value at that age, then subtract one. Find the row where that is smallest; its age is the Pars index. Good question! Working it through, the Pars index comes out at 254.0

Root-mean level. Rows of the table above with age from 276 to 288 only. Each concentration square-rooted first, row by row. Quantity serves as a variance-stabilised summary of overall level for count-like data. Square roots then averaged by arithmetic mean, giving 5.05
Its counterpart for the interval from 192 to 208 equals 5.03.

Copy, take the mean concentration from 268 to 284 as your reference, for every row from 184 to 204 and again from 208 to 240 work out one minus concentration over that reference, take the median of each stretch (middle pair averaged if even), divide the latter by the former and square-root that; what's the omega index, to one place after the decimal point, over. 2.5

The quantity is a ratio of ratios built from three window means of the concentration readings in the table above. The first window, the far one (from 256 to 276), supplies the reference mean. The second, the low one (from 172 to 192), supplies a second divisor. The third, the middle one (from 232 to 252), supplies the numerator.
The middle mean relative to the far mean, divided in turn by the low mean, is 0.0391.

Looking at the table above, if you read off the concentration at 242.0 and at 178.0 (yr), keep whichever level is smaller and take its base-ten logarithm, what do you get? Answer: 1.38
